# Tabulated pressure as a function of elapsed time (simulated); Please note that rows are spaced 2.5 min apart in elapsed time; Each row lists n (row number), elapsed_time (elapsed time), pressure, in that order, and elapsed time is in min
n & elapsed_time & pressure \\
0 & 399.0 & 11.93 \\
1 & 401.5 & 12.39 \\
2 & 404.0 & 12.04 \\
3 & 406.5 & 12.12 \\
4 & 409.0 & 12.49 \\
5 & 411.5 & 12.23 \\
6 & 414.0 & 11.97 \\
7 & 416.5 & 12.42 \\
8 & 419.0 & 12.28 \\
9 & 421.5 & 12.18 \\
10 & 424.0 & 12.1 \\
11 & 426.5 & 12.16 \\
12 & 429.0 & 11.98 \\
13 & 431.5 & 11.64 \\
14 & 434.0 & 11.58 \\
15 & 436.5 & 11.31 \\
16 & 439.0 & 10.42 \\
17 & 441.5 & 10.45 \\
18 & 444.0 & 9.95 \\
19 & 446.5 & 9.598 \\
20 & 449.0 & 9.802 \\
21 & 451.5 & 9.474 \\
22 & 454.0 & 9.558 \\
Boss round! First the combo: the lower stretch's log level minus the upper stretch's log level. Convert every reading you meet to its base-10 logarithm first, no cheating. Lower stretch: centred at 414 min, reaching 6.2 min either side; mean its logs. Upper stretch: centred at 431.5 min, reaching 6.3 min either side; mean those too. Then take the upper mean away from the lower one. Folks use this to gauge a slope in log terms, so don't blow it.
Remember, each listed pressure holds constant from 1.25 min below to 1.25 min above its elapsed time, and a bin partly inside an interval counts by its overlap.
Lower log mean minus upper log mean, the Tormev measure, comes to 0.02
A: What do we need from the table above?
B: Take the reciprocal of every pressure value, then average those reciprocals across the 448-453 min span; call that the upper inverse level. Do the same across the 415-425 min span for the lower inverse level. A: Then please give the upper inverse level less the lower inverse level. 0.022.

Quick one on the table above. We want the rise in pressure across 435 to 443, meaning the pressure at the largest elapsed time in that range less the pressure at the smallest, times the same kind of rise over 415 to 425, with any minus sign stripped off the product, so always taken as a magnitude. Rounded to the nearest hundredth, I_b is 0.28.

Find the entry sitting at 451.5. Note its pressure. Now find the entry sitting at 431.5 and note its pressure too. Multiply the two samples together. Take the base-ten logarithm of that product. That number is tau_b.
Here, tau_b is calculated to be 2.04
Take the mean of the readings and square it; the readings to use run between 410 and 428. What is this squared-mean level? 149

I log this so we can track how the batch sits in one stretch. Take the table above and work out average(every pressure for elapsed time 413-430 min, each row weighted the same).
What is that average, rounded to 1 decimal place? 12.2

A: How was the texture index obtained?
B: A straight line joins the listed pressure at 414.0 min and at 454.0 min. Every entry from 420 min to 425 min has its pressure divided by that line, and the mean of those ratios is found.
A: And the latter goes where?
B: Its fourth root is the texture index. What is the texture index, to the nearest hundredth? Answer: 1.01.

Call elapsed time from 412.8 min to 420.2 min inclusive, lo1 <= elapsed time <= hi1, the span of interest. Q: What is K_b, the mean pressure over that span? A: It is 12.2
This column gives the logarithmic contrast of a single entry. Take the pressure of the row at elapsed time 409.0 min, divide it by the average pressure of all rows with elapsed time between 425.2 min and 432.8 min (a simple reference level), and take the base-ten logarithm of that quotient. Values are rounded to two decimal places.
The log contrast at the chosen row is 0.02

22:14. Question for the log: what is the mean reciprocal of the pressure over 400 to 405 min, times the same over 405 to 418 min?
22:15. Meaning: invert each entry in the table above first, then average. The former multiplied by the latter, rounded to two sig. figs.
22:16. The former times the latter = 0.0067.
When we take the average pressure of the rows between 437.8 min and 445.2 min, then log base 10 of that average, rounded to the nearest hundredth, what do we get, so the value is 1.01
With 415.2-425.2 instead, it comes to 1.09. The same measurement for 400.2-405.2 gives 1.09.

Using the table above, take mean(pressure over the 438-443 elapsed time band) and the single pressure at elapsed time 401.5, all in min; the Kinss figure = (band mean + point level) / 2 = 11.4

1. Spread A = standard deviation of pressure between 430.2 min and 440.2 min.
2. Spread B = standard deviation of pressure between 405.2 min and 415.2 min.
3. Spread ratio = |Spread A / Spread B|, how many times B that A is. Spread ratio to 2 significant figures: 2.6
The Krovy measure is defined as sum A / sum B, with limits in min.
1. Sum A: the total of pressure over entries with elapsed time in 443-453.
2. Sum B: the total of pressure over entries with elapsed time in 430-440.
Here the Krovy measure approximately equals 0.86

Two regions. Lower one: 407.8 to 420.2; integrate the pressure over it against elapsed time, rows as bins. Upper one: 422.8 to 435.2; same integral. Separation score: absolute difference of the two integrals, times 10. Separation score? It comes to 48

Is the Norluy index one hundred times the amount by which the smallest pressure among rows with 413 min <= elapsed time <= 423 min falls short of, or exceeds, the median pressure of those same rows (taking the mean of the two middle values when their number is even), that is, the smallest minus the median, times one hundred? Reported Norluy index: -26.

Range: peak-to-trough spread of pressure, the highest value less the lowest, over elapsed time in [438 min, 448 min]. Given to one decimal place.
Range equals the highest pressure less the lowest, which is 0.9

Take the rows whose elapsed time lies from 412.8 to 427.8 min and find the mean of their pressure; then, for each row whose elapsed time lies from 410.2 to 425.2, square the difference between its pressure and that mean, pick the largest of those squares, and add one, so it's 1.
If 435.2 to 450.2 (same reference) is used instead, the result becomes 8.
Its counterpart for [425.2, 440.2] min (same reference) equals 4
